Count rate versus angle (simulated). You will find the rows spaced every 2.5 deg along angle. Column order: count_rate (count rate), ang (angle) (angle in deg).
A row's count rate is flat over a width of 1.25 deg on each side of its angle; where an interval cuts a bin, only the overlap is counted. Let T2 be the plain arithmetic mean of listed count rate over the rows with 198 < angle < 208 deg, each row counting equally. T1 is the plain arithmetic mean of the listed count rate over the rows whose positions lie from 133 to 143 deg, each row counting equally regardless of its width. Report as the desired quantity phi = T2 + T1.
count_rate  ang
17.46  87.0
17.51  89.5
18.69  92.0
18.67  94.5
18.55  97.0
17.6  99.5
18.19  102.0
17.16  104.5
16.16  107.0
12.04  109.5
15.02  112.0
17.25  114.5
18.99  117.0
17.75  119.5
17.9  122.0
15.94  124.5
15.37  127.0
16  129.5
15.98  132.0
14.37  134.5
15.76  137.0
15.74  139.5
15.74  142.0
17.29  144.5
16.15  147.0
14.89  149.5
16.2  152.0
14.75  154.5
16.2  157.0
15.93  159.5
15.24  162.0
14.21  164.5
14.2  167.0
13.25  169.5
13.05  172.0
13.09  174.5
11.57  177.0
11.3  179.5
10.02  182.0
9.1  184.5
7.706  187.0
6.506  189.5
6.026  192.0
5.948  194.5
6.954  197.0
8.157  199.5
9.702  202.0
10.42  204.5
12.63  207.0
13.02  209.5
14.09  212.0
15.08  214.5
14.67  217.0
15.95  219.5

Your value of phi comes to 25.6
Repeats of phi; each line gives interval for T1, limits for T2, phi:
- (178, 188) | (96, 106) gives 27.4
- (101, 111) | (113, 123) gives 33.9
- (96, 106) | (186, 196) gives 24.4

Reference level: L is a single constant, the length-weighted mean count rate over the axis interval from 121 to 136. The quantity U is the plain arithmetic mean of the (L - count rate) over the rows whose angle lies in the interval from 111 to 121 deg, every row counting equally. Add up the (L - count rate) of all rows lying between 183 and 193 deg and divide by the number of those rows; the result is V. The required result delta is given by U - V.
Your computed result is -9.9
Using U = -1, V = 8.6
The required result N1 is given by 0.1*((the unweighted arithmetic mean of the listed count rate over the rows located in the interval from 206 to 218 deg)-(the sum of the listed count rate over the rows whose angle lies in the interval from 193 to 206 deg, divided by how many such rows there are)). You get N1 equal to 0.6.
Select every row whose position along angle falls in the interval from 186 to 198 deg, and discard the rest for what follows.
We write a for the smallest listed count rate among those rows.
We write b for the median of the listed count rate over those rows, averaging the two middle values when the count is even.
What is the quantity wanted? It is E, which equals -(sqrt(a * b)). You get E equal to -6.2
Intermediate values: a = 5.948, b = 7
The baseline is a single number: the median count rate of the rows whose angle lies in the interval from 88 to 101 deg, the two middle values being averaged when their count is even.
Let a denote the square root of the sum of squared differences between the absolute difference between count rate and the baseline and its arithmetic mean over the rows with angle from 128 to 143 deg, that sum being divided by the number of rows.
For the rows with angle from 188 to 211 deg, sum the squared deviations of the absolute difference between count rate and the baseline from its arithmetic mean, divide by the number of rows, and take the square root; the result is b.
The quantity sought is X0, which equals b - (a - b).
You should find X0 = 5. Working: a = 0.6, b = 2.6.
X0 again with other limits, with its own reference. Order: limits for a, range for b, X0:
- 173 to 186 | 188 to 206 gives 2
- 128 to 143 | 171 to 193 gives 4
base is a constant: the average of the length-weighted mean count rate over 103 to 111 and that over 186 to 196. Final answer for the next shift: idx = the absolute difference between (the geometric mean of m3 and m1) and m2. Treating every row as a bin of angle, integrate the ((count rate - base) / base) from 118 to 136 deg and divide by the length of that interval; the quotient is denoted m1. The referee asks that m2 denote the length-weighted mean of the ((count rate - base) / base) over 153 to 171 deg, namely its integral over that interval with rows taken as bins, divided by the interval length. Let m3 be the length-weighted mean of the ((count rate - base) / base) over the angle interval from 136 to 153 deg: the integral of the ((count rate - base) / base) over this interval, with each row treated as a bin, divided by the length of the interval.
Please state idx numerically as 0.12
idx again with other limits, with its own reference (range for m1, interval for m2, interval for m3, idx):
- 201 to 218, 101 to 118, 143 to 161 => 0.21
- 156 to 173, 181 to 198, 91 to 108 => 0.78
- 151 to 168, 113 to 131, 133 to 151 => 0.14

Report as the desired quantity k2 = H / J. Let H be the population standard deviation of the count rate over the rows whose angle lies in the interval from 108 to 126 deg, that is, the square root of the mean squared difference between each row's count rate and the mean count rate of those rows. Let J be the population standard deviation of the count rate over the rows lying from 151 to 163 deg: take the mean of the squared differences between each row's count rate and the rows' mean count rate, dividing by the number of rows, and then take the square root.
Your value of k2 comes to 3.7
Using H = 2.2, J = 0.6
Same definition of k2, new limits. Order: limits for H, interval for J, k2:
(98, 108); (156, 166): 1.0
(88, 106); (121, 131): 0.6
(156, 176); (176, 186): 1.2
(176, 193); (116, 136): 1.4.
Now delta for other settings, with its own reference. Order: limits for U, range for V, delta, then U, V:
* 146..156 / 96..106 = 2.4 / 0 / -2.0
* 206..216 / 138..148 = 2.5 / 2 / -0.3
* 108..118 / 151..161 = -0.1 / 0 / 0.1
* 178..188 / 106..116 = 5.6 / 6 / 0.8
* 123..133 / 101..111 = 0.1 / 0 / 0.0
